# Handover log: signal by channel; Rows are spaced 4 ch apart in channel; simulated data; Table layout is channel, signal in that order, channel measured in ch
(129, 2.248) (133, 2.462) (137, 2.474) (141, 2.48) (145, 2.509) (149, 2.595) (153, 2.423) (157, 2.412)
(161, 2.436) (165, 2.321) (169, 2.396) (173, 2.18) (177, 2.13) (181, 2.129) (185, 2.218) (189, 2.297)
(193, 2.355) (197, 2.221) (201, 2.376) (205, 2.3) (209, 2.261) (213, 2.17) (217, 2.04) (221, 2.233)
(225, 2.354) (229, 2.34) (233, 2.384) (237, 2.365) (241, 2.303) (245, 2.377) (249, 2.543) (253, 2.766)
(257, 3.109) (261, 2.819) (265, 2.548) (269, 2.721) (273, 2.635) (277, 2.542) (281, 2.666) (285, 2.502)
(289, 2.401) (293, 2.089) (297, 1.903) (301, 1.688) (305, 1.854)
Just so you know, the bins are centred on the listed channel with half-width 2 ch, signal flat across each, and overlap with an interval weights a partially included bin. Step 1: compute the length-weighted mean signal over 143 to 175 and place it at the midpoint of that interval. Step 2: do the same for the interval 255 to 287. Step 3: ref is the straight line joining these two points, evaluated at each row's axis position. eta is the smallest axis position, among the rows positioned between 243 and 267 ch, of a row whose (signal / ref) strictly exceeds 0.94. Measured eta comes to 249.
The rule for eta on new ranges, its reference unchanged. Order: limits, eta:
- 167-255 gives 169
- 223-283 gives 249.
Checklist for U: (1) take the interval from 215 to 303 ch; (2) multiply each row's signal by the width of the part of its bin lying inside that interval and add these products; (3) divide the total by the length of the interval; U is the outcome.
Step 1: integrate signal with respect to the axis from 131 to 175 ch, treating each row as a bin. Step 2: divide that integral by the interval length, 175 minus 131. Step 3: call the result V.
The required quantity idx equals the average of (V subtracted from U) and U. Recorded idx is 1.2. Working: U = 2.42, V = 2.43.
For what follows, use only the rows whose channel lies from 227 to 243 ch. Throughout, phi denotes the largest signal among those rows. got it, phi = 2.384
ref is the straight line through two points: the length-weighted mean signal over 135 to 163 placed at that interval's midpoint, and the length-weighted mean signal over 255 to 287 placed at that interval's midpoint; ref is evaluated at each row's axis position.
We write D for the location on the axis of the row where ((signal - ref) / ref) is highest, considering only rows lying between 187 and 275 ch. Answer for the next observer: 257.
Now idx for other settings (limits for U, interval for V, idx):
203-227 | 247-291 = 0.9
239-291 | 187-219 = 1.5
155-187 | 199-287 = 1.0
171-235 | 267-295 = 1.0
